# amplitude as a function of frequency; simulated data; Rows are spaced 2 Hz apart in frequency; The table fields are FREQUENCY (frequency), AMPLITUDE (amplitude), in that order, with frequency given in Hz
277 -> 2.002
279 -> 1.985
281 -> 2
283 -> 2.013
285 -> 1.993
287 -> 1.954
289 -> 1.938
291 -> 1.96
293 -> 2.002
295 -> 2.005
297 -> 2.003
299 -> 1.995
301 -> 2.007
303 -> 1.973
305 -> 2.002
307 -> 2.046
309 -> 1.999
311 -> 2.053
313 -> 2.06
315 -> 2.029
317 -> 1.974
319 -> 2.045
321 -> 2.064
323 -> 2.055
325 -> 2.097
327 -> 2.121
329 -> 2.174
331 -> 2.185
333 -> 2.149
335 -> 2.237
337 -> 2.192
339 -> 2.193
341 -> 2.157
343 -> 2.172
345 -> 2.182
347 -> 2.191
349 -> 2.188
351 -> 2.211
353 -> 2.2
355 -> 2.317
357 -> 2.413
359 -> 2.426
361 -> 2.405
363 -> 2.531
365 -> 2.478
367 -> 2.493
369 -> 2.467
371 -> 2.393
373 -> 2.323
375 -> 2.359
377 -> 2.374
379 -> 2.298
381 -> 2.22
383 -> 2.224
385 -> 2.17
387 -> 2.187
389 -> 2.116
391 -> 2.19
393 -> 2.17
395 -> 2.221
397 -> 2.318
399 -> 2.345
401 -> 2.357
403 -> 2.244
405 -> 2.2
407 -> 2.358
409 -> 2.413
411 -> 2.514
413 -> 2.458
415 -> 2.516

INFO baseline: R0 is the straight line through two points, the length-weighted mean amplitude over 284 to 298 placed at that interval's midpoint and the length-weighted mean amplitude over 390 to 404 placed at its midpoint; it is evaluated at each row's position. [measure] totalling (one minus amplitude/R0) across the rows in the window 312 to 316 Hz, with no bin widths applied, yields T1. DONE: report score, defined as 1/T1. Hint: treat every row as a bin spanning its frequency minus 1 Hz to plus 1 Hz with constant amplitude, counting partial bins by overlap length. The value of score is -287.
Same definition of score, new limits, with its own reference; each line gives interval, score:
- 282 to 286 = -23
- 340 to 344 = -22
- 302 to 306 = 38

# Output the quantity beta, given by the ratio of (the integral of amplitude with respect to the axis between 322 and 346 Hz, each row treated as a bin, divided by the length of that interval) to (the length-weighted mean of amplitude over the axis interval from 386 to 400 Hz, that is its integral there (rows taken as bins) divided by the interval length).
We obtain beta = 0.97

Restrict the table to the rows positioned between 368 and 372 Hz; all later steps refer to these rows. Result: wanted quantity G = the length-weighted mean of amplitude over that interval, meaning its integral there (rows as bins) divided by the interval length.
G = 2.4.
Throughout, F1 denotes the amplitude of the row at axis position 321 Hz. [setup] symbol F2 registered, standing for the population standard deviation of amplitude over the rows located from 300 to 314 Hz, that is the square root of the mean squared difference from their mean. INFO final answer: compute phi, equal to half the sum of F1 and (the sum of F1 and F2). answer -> 2.08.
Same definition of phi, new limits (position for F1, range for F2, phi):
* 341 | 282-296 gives 2.17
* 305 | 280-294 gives 2.02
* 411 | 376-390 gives 2.55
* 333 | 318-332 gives 2.18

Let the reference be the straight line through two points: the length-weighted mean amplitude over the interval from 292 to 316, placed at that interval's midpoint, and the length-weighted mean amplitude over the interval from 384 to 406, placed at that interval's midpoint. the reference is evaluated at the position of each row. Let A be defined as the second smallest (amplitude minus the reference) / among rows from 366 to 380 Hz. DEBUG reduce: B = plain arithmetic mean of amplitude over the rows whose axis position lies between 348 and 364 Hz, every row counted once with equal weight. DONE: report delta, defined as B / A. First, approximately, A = 0.15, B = 2.34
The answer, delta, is 16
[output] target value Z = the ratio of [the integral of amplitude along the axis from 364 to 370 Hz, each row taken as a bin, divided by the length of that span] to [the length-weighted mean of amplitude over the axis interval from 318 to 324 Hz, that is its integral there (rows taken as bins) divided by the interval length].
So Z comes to 1.21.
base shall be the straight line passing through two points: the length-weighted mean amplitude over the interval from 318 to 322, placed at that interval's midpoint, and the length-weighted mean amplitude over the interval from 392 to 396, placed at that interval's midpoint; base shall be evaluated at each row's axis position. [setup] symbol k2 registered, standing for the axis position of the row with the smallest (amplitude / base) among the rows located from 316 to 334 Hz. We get 317 Hz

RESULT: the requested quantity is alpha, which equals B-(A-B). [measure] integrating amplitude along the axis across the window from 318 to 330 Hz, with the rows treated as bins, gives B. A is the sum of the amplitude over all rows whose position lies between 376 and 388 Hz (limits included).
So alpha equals 37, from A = 13.5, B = 25.1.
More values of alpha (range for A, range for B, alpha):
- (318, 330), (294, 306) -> 35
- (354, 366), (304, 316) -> 34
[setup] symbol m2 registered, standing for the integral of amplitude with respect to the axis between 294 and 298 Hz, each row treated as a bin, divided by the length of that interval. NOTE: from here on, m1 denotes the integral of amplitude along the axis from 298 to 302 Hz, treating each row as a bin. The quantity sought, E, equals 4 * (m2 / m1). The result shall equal 1.00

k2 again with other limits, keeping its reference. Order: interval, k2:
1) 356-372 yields 371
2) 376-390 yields 389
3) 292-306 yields 303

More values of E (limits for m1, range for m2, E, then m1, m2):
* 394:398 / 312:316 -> 0.90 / 9.1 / 2.04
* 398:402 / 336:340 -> 0.93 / 9.4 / 2.19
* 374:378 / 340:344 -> 0.91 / 9.5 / 2.16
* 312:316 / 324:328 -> 1.03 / 8.2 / 2.11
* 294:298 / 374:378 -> 1.18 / 8.0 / 2.37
